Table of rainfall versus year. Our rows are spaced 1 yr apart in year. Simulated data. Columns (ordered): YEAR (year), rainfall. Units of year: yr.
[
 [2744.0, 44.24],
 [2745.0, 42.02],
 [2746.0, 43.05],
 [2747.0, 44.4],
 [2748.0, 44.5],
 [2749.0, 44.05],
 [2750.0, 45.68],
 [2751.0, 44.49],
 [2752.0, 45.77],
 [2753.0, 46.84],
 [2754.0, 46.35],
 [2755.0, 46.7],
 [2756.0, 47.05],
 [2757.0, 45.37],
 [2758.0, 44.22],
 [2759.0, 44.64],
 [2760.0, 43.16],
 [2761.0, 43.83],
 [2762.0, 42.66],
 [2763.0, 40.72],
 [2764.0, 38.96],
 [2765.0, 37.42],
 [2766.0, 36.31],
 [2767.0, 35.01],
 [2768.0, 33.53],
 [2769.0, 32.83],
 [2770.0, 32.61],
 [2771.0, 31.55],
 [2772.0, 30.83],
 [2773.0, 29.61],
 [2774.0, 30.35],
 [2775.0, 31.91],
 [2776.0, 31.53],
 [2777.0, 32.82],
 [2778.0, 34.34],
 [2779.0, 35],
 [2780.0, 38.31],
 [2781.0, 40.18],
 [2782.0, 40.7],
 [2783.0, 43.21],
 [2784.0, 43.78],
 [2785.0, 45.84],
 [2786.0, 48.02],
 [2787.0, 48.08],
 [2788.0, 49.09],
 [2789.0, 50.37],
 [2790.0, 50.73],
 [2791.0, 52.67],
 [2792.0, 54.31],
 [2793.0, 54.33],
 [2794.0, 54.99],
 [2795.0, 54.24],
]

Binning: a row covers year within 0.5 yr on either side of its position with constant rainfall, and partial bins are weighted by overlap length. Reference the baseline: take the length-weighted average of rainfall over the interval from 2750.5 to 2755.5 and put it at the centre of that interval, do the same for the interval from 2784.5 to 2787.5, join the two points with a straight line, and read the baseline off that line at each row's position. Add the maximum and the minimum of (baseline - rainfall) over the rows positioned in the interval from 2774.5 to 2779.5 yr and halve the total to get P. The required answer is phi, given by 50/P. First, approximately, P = 14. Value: 4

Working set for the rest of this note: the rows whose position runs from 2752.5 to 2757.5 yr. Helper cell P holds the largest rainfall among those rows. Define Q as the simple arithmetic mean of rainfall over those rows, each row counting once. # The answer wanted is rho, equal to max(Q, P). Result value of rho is 47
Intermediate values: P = 47.05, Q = 46.5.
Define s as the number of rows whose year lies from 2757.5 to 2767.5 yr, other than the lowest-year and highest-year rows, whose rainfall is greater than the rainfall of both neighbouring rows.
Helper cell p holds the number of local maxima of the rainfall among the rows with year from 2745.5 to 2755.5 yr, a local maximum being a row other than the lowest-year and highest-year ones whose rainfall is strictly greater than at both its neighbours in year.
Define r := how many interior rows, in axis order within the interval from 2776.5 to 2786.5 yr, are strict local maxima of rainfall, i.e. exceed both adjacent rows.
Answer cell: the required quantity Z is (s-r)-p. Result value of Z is -1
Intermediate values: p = 3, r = 0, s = 2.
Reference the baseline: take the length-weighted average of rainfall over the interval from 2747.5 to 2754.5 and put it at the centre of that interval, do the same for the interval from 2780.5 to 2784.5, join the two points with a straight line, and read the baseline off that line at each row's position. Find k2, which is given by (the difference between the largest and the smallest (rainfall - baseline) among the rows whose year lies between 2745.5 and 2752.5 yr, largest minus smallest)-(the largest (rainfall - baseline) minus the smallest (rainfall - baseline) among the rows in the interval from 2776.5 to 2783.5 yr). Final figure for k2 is -7.7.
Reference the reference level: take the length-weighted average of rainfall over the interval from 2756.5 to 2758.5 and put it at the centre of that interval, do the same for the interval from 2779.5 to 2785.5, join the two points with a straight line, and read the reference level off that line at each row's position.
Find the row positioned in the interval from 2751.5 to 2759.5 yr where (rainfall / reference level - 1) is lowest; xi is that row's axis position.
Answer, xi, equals 2758.0 yr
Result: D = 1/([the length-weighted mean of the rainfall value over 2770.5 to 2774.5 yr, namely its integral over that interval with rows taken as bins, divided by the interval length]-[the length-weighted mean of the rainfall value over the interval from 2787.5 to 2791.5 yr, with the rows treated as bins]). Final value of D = -0.05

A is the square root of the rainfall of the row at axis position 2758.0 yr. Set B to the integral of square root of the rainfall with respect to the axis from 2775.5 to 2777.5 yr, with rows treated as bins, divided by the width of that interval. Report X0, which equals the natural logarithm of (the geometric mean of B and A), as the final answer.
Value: 1.82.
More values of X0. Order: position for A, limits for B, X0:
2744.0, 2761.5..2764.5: 1.87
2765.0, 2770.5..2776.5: 1.76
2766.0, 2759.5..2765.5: 1.83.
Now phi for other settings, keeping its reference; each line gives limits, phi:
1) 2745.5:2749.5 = 25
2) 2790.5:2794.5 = -8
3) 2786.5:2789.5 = -27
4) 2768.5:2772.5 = 3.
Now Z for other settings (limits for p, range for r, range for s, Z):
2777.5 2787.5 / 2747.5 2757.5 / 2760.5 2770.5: -3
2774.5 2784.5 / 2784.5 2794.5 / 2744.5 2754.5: 3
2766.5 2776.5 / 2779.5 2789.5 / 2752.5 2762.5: 2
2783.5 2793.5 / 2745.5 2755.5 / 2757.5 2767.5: -1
